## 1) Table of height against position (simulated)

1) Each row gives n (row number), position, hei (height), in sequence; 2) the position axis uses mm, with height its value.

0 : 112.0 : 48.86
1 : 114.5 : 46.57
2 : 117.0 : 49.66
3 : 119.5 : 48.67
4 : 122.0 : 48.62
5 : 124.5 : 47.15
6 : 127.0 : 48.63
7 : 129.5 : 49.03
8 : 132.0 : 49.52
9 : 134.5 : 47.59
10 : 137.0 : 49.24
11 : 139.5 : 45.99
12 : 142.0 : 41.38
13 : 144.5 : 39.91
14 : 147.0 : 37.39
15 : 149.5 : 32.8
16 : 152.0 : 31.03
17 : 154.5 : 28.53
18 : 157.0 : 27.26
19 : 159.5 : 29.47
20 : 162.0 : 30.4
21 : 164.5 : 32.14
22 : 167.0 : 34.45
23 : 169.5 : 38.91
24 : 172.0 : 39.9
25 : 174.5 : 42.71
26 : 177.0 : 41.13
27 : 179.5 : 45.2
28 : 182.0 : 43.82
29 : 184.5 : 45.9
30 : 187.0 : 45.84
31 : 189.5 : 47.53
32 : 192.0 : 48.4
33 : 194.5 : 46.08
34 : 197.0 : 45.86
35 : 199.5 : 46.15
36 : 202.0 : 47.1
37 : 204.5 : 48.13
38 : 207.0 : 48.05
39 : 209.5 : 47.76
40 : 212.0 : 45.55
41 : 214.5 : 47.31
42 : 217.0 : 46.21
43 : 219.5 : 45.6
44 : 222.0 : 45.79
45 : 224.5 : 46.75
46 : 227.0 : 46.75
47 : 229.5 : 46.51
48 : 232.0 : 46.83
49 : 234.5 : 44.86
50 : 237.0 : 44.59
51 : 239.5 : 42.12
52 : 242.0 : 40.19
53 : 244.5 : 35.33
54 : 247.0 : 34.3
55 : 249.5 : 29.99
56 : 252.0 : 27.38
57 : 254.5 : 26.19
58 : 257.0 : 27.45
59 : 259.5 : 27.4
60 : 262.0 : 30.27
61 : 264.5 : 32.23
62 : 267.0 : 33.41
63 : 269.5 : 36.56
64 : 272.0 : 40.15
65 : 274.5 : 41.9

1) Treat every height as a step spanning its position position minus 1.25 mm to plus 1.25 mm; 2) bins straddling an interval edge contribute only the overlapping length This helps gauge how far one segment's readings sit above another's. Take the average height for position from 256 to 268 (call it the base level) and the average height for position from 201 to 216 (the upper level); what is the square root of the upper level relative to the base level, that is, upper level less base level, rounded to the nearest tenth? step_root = 4.1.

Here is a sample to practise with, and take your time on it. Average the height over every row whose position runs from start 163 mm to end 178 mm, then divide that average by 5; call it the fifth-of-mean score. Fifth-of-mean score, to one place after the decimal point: 7.6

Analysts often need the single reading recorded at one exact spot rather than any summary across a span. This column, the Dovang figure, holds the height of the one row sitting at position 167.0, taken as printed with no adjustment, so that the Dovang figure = 34.45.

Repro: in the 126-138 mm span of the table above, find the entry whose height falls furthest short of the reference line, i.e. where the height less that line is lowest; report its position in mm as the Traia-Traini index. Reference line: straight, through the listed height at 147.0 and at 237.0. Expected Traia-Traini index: 134.5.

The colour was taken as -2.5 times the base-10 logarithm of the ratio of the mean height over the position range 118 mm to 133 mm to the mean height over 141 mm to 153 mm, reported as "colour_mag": -0.31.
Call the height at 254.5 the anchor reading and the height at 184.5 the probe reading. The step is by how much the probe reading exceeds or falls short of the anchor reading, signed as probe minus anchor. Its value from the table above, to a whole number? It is 20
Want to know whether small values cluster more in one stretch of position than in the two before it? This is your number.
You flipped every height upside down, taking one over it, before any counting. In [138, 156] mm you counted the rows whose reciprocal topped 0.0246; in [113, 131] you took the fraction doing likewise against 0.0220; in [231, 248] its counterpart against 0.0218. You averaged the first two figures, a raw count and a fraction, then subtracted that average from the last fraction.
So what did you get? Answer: -1.6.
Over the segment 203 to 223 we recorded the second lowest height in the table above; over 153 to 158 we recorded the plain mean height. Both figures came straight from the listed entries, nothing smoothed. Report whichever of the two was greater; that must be 45.6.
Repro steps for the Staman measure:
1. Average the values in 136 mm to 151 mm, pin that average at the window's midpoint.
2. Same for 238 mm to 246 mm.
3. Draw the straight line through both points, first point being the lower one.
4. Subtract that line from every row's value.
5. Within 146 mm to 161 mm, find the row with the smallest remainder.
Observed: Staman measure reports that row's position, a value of 157.0 mm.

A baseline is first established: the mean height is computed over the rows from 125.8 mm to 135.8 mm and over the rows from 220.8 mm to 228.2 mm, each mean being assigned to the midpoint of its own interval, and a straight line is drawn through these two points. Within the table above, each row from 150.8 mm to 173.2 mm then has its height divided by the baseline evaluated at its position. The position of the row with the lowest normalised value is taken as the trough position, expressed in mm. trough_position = 157.0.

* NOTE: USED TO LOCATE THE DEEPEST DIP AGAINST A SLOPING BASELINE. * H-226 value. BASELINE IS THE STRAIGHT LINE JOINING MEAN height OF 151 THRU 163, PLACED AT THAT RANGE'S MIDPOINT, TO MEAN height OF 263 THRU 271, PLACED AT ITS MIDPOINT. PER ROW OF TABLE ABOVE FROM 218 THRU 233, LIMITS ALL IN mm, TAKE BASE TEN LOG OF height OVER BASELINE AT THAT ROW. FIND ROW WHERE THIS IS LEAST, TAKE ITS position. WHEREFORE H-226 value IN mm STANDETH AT 219.5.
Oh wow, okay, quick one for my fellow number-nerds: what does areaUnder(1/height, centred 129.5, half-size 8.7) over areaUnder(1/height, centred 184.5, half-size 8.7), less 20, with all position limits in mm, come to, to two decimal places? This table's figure -19.07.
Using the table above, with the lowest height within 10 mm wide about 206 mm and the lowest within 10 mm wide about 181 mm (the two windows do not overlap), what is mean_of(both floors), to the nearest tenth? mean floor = 44.1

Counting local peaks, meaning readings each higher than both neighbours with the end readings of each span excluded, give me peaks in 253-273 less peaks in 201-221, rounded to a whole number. -1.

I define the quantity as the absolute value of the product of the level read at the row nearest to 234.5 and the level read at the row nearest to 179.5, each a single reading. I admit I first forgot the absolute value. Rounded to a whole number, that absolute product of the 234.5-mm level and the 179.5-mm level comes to 2028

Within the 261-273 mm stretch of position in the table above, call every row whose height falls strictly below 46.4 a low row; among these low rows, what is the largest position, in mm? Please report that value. 272.0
